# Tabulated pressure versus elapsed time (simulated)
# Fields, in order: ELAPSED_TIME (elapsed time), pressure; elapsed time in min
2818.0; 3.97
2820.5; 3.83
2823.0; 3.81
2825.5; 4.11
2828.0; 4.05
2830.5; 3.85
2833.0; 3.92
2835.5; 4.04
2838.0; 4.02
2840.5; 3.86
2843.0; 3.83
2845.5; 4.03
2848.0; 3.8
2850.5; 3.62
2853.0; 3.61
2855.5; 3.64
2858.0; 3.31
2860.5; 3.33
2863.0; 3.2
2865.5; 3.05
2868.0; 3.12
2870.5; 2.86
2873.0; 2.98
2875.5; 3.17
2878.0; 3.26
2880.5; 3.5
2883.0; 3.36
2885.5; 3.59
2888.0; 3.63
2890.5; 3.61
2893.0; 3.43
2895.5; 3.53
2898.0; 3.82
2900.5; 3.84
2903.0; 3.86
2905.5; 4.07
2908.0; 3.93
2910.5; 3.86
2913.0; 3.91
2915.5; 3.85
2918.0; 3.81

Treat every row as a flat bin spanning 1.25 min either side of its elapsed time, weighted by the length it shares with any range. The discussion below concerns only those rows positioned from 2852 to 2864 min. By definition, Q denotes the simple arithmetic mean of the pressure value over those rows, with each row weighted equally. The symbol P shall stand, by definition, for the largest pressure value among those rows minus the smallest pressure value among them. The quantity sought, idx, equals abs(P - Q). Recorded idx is 3.0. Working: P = 0.44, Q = 3.42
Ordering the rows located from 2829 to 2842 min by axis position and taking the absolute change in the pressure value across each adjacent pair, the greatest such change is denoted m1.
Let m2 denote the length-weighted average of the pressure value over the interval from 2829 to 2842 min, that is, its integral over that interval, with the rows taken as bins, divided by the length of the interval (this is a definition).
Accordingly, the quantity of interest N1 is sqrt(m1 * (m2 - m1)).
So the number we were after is 0.78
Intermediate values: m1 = 0.16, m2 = 3.94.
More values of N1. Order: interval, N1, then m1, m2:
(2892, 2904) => 0.99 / 0.29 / 3.70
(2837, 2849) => 0.92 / 0.23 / 3.91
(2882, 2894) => 0.87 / 0.23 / 3.53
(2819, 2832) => 1.04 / 0.30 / 3.93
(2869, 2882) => 0.84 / 0.24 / 3.16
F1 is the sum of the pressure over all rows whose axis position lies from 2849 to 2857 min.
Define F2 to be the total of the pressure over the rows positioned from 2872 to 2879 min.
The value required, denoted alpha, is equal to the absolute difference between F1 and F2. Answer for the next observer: 1.5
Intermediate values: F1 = 10.87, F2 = 9.4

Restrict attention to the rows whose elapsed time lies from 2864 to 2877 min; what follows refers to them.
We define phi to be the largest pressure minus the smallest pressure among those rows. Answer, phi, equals 0.31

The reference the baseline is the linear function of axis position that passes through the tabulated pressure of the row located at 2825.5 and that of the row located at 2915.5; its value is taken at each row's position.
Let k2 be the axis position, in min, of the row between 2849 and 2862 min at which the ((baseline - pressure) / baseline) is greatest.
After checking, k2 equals 2858.0 min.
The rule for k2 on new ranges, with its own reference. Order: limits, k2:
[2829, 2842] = 2830.5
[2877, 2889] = 2878.0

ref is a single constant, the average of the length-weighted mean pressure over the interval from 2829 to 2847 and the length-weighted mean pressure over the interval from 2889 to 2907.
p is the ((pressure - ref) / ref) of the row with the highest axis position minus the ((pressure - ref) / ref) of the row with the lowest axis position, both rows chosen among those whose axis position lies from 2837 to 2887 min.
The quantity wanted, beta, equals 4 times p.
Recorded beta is -0.4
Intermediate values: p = -0.11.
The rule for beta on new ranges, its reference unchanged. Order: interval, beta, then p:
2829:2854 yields -0.3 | -0.06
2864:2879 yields 0.2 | 0.05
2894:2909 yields 0.4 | 0.10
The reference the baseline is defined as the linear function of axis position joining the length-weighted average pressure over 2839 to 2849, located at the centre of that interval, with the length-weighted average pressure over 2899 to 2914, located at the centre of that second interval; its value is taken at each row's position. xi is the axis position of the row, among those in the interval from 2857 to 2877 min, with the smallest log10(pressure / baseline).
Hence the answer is 2870.5 min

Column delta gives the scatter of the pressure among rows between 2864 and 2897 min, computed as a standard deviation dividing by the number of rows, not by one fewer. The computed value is 0.25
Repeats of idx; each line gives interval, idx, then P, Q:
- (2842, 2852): 3.4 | 0.41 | 3.82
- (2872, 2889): 2.7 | 0.65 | 3.36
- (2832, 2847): 3.7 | 0.21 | 3.95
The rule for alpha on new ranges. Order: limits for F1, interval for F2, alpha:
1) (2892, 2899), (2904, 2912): 1.1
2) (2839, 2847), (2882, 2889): 1.1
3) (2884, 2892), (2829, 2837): 1.0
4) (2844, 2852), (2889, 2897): 0.9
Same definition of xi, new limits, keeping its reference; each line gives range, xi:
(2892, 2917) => 2893.0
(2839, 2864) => 2863.0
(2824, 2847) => 2843.0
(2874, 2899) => 2875.5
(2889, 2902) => 2893.0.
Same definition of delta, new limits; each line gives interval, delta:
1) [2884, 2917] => 0.18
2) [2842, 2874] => 0.35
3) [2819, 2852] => 0.13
